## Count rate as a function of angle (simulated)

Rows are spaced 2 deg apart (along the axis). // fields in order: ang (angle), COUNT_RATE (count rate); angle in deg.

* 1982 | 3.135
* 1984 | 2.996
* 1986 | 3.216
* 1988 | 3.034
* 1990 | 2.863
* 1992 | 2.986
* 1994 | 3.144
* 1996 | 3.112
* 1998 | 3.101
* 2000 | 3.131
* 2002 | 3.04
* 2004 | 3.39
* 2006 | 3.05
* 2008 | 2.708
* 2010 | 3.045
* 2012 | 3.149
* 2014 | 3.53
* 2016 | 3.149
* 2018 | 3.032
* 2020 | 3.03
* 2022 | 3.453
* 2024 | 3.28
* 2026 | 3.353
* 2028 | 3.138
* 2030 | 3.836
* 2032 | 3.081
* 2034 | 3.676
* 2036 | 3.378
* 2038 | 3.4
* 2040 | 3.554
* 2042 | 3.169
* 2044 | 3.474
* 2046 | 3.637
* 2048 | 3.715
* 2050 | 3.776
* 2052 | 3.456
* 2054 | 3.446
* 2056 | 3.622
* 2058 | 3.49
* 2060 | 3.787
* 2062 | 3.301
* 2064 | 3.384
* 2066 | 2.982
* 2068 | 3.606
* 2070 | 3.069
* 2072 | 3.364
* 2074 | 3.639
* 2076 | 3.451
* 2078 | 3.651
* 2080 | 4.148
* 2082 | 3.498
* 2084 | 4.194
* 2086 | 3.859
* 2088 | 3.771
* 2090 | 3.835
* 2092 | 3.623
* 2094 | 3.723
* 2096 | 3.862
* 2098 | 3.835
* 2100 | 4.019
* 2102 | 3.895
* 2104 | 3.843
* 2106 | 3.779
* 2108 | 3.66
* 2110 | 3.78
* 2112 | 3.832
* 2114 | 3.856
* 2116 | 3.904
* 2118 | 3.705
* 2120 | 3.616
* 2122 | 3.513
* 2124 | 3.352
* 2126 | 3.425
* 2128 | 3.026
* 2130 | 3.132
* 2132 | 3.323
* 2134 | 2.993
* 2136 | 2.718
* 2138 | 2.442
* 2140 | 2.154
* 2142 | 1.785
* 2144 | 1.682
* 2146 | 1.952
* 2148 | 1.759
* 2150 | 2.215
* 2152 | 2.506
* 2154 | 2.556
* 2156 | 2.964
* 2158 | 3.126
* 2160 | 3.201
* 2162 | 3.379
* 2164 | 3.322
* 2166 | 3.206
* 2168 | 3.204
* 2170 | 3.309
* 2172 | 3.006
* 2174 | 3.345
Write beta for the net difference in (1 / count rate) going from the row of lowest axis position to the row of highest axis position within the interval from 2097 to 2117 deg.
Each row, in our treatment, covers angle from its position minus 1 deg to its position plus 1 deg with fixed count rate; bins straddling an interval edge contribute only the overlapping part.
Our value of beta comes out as -0.005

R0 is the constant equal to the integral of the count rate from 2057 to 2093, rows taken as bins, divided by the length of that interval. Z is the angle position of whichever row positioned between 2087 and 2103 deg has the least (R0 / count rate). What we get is 2100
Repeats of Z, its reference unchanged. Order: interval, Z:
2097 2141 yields 2100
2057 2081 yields 2080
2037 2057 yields 2050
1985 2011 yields 2004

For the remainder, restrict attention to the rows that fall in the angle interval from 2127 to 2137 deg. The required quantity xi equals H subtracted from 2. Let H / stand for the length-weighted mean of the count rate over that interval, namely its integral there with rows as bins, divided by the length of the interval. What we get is -1.04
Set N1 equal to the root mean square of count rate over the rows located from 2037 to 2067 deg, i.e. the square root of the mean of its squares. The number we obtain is 3.49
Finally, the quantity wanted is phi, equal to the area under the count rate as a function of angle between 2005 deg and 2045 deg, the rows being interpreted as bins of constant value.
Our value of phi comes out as 131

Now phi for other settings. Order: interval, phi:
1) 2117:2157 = 110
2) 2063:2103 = 147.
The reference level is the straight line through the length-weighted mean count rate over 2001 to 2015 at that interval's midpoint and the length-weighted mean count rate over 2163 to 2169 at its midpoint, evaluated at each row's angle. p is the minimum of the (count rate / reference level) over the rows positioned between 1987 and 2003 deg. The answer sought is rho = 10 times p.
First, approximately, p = 0.92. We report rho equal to 9.2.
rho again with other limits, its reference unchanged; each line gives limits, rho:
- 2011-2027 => 9.7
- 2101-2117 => 11.4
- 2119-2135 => 9.3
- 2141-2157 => 5.2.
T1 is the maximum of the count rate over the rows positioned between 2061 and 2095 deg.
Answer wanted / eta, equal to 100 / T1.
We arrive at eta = 23.8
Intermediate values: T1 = 4.194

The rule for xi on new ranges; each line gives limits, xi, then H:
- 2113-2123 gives -1.72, 3.72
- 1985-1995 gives -1.05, 3.05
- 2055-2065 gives -1.52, 3.52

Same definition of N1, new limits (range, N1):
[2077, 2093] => 3.83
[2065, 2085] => 3.58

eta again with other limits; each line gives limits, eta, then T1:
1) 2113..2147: 25.6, 3.904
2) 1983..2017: 28.3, 3.53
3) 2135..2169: 29.6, 3.379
